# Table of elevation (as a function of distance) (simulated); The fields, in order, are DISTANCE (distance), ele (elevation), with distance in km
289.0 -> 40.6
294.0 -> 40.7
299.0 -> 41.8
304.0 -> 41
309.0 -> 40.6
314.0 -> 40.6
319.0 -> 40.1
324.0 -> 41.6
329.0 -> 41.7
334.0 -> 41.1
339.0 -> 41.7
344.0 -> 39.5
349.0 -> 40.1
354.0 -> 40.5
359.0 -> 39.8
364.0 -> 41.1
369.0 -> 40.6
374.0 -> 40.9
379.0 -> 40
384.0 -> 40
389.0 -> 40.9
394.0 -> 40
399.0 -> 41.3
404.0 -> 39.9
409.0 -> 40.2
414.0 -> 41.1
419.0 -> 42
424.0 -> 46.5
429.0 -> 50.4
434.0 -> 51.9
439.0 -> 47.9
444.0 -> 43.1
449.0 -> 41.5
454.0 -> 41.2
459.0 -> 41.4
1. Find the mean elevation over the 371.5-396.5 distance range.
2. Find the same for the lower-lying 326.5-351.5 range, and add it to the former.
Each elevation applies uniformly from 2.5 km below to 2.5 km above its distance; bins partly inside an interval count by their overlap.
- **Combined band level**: 81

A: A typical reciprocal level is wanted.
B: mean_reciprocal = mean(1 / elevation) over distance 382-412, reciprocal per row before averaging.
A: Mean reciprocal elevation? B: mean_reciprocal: 0.0248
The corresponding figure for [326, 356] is 0.0245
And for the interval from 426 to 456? 0.0219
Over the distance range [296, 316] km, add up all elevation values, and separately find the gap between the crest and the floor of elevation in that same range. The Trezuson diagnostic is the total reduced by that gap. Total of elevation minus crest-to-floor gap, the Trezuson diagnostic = 162.8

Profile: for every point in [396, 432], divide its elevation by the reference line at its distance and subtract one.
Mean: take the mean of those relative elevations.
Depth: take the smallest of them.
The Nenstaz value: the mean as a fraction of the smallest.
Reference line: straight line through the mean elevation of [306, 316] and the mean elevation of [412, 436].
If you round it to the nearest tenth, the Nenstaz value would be 0.5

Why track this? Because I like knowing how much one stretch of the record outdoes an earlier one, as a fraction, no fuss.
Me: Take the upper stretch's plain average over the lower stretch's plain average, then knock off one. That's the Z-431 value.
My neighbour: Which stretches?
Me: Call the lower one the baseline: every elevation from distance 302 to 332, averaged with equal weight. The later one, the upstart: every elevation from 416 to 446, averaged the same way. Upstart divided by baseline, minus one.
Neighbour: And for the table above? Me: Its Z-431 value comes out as 0.147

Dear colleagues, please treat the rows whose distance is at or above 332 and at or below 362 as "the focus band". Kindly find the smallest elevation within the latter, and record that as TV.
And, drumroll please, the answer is 39.5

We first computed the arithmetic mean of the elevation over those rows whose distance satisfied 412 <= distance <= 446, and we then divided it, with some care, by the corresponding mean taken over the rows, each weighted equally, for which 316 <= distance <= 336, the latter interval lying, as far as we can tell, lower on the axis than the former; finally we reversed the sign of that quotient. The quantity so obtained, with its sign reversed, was -1.12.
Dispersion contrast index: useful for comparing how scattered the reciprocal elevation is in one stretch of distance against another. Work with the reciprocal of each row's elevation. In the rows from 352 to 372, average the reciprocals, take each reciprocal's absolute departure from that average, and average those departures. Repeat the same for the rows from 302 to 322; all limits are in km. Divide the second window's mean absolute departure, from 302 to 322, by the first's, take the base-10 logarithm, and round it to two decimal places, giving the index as -0.17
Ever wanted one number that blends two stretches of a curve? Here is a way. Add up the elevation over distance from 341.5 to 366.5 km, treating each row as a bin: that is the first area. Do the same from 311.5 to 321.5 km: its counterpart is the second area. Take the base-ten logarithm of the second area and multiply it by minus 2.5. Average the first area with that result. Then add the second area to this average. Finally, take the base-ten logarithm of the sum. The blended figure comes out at 2.96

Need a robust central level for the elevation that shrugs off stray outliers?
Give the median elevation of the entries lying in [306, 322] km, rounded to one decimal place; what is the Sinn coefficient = 40.6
